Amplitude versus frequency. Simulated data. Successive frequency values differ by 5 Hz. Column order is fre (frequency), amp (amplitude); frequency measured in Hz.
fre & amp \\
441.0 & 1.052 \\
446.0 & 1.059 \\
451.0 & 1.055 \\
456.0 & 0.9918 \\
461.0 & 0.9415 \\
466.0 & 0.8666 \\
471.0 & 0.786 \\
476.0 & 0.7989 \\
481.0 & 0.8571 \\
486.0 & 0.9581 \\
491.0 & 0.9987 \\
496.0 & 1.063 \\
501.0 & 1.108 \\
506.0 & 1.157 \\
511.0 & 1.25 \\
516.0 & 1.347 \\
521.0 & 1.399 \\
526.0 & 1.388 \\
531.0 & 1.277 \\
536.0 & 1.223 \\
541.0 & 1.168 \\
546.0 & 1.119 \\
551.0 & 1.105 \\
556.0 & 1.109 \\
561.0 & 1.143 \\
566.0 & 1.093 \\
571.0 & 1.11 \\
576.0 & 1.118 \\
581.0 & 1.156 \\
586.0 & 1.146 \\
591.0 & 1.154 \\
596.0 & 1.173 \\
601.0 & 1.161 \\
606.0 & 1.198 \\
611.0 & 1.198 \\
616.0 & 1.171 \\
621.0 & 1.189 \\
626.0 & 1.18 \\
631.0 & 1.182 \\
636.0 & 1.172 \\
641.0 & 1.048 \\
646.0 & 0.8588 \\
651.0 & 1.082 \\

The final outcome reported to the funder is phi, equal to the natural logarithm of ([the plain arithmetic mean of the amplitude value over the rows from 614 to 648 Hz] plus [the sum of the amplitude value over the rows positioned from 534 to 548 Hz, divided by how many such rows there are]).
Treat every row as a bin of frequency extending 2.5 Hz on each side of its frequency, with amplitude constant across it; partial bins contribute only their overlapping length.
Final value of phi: 0.83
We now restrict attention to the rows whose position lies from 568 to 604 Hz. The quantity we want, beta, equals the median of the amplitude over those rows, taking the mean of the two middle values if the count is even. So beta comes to 1.15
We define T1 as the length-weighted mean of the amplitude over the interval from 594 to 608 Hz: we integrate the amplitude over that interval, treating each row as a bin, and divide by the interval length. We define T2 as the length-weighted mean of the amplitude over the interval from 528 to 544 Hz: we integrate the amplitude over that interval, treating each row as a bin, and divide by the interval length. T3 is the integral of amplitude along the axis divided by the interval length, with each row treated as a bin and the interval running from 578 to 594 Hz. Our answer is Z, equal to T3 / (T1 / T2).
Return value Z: 1.20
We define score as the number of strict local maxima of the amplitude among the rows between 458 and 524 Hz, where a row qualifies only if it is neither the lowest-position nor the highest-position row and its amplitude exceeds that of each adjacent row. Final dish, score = 0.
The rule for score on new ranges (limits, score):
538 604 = 3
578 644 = 3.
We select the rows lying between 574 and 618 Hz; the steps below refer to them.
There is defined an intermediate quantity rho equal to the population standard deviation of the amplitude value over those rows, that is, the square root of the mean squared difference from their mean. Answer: 0.02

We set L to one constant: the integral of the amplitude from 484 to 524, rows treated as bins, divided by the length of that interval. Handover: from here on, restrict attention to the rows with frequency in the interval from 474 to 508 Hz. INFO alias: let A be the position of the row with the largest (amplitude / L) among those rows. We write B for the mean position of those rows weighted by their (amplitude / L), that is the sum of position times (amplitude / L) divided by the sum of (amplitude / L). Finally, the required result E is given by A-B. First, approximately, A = 506.0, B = 492.2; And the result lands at 13.8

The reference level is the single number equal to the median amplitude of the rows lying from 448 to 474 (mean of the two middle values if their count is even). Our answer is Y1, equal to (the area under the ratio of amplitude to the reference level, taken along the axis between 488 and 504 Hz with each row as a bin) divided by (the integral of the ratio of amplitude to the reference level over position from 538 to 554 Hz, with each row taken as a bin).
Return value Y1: 0.93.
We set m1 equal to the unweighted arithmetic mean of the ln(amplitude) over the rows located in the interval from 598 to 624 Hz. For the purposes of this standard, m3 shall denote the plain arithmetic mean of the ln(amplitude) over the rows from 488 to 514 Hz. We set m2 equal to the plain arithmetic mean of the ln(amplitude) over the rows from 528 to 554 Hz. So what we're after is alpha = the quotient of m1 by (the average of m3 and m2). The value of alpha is 1.3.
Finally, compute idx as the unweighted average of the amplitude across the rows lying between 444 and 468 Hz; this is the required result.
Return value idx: 0.98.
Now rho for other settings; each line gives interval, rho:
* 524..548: 0.09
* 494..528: 0.13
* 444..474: 0.10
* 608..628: 0.01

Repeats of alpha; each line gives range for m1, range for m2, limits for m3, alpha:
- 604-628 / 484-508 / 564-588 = 2.0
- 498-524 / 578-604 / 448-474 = 6.6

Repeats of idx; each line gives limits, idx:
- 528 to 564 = 1.16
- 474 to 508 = 0.99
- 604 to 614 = 1.20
